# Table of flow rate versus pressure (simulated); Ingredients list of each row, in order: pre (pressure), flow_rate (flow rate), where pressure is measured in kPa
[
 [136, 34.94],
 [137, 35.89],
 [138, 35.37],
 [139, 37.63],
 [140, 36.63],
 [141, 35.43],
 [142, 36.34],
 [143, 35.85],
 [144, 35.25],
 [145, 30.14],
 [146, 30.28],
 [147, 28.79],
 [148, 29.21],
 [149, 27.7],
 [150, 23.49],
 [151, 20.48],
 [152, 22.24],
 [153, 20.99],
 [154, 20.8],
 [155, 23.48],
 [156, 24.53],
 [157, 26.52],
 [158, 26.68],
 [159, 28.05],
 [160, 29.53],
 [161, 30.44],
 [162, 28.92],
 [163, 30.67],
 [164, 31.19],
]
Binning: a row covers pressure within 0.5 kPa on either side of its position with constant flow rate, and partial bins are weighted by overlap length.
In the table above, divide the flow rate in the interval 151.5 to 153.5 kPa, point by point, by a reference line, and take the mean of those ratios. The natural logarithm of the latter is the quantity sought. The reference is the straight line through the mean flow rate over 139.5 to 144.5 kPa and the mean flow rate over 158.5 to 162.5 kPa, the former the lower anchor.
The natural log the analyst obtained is -0.4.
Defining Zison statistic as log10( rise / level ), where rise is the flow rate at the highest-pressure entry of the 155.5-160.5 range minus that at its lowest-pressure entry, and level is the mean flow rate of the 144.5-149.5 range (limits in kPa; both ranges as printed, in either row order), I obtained -0.77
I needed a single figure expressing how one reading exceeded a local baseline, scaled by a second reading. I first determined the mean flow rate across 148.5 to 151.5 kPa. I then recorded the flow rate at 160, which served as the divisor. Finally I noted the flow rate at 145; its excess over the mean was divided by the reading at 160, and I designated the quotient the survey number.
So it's 0.21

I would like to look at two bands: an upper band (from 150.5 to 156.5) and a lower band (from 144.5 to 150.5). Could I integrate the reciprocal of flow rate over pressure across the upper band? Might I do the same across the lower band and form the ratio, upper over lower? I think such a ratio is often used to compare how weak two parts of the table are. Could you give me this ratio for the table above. 1.28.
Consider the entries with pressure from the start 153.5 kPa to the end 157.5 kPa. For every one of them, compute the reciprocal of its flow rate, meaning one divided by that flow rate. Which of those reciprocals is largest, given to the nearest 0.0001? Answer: 0.0481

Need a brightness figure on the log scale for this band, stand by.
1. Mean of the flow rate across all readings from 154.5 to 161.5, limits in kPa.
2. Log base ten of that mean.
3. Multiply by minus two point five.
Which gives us -3.58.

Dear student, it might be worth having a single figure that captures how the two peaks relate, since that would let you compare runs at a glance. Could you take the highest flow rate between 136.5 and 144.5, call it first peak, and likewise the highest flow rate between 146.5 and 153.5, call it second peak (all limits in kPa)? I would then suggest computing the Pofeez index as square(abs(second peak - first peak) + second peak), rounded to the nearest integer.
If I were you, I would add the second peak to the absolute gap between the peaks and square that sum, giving 1416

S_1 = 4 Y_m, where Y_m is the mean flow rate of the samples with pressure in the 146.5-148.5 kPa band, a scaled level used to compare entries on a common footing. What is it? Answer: 116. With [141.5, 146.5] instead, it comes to 134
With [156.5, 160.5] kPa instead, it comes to 111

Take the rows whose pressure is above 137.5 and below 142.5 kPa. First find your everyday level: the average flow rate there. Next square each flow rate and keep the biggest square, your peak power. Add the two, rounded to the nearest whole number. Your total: 1452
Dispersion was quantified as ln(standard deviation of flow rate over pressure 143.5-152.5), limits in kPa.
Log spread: 1.5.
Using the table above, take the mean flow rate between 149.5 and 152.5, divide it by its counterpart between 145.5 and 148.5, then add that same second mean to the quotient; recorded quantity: 30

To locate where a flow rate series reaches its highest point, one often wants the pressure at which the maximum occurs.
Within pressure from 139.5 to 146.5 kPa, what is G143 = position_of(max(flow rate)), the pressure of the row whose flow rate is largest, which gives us 140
